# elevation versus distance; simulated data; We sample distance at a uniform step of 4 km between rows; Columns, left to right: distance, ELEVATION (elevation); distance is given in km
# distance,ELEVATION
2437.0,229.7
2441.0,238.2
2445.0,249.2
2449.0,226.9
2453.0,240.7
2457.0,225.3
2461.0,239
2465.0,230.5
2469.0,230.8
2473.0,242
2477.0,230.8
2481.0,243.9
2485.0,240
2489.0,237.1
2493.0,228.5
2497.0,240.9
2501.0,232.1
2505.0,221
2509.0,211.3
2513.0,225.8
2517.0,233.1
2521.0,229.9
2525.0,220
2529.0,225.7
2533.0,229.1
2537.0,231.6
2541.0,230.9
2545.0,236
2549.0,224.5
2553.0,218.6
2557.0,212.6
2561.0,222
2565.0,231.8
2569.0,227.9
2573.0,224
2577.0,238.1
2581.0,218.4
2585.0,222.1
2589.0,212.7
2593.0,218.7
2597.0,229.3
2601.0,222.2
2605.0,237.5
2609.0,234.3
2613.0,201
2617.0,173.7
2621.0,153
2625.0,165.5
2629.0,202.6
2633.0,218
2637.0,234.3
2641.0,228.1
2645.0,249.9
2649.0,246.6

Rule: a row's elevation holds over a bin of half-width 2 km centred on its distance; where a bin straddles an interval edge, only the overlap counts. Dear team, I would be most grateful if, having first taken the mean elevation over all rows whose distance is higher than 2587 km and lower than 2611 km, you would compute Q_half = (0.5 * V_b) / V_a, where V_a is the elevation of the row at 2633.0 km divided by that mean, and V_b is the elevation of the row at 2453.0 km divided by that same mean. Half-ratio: 0.55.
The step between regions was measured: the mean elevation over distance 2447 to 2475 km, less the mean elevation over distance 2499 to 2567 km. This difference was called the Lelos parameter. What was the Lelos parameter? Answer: 8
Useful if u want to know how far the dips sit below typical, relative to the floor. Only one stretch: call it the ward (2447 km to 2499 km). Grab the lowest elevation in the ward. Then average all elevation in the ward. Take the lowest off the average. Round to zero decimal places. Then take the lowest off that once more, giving -215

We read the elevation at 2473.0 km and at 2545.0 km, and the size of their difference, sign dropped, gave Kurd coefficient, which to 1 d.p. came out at 6.0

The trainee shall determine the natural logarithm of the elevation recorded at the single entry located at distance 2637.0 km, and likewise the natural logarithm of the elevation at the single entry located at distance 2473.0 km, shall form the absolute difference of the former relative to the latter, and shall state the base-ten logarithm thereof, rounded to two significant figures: -1.5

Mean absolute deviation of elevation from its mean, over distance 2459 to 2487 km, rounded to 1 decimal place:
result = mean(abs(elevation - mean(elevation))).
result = 5.2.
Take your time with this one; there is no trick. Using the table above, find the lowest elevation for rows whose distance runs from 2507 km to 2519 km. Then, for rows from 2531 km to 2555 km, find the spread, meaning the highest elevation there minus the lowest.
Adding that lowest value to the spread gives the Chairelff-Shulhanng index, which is 229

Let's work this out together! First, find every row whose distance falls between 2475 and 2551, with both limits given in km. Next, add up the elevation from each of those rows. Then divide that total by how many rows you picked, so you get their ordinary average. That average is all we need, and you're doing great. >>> 230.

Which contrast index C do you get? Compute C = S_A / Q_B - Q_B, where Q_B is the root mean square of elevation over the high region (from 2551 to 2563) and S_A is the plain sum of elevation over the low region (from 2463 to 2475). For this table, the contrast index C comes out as -215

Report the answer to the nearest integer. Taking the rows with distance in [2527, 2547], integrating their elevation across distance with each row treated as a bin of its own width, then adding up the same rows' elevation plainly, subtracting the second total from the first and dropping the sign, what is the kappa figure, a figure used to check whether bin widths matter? 3460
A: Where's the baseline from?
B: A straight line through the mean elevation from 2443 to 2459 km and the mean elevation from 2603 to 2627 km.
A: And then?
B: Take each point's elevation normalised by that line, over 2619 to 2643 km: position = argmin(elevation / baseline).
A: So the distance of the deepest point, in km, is 2621.0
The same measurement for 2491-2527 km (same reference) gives 2509.0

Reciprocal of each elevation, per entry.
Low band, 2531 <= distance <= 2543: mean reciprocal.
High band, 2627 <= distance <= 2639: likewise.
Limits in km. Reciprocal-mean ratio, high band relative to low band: 1.06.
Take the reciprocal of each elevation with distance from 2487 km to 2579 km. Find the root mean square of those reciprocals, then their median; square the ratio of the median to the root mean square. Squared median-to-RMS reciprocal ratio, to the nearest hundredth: 0.99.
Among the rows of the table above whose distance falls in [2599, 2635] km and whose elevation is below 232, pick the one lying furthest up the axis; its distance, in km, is 2633.0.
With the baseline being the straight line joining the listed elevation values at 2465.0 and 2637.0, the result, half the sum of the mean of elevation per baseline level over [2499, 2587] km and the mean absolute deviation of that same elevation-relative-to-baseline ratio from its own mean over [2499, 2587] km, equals 0.499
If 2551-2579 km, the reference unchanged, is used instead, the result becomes 0.497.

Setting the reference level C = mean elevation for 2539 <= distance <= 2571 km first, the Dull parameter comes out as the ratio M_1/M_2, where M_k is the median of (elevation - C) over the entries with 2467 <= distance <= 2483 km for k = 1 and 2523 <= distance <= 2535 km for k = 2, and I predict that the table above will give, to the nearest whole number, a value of 67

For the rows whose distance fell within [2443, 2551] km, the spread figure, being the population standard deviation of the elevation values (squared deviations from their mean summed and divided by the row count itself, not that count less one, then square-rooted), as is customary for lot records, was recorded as 8.1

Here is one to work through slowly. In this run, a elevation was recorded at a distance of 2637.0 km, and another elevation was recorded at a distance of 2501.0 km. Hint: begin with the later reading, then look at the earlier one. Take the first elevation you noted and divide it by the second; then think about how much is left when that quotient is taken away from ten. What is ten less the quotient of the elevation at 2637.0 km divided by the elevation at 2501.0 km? 8.99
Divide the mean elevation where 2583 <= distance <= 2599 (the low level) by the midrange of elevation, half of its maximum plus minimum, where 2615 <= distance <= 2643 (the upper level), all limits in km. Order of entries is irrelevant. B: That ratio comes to 1.14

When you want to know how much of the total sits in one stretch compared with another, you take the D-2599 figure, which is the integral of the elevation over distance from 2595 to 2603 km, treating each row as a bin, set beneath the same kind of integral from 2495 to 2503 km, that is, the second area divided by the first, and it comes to 1.05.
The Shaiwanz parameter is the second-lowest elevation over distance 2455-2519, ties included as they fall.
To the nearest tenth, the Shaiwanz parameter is 221.0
